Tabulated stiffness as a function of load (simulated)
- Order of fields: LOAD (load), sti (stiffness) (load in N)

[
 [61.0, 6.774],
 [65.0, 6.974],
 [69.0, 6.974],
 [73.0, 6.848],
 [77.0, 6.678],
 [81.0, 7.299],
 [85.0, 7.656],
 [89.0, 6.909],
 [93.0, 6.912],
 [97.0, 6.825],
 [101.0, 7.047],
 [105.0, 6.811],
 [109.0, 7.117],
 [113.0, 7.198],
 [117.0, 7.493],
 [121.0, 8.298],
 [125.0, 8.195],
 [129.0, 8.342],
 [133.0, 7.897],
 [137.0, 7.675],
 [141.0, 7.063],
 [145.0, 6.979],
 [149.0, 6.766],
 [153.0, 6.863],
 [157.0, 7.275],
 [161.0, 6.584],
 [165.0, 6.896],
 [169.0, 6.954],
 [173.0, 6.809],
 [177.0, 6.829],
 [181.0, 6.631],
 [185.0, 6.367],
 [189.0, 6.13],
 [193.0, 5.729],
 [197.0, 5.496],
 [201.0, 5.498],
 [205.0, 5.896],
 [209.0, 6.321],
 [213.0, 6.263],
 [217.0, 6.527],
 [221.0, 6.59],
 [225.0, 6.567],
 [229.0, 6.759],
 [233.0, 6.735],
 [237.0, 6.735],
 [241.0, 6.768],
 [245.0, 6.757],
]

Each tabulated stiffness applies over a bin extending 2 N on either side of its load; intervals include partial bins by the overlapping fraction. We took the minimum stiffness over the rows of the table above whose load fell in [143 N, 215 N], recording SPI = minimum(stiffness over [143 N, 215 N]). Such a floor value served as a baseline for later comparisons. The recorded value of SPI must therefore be 5.496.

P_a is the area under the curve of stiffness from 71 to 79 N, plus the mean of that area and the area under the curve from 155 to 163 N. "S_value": 109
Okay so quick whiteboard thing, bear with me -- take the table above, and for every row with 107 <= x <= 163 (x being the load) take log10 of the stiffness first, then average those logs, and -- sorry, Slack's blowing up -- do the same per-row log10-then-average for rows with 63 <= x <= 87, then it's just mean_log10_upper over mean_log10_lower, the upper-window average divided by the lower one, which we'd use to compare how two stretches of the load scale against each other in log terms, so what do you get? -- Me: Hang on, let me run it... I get 1.02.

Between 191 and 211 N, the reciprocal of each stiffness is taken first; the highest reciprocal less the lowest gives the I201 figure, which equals 0.024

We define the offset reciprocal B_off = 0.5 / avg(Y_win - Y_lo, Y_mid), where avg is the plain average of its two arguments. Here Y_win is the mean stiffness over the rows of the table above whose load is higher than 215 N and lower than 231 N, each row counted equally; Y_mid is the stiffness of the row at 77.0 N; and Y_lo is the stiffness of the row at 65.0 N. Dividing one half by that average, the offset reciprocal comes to 0.158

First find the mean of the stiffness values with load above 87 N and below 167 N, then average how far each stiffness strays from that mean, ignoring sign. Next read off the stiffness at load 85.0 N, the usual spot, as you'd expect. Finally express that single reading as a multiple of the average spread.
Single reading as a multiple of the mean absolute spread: 17.5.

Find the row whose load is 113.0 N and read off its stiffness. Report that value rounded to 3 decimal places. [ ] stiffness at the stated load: 7.198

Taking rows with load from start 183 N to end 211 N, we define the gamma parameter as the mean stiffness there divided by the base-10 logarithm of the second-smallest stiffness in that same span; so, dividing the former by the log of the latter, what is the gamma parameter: 8.00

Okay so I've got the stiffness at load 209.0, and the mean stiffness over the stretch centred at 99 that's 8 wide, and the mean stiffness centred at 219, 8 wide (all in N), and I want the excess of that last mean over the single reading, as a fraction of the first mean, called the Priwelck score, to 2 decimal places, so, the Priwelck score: 0.03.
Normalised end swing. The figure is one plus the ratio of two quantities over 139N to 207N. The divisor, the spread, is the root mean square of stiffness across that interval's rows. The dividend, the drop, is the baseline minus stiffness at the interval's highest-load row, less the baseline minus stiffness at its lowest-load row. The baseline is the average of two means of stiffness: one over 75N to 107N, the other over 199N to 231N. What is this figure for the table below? 1.18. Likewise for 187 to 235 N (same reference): 0.90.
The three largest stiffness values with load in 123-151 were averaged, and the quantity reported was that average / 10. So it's 0.81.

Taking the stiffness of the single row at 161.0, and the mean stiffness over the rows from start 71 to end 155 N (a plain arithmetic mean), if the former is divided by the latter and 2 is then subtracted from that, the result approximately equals -1.10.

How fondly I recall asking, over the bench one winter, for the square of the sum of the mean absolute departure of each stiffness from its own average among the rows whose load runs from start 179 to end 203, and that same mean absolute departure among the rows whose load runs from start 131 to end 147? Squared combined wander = 0.61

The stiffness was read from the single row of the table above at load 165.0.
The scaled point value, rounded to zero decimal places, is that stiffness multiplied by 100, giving 690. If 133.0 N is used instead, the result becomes 790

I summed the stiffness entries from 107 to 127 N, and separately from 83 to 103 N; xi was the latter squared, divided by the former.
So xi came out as 33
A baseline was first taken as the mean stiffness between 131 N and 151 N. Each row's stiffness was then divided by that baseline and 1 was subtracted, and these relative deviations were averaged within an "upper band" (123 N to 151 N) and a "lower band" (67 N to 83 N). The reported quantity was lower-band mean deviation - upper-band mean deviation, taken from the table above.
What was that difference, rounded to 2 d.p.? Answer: -0.08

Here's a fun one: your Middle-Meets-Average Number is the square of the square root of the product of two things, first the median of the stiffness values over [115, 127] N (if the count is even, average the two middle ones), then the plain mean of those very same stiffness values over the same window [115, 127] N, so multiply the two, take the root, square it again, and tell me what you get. 66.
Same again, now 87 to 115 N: 48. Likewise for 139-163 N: 48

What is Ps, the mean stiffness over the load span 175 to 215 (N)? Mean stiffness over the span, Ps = 6.1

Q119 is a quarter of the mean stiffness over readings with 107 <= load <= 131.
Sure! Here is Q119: 1.94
